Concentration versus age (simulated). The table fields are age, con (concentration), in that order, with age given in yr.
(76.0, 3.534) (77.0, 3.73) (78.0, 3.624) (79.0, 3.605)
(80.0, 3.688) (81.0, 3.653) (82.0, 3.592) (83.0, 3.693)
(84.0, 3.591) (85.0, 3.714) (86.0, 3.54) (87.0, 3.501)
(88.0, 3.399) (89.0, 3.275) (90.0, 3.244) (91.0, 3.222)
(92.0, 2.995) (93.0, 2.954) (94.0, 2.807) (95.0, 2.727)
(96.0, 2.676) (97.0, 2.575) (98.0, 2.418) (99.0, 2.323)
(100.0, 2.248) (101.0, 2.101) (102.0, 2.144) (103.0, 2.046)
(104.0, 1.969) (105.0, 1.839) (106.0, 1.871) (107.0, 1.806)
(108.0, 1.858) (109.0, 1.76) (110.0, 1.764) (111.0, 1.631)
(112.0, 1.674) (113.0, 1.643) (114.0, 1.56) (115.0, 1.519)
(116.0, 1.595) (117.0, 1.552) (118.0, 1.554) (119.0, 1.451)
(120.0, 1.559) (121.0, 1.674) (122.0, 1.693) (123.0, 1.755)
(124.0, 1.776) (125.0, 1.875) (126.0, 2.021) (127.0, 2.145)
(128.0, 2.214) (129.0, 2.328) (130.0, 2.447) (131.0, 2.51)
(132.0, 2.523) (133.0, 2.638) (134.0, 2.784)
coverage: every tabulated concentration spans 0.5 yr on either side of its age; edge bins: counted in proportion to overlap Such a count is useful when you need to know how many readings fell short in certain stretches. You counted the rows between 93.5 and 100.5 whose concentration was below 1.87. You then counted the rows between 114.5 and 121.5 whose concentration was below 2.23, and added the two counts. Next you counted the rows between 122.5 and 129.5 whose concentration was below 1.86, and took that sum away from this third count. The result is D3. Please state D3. -5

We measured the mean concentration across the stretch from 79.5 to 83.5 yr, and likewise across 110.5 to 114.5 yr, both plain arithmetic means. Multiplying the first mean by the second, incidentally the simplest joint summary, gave 6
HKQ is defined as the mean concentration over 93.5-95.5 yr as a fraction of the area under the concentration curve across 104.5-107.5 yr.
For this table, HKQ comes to 0.50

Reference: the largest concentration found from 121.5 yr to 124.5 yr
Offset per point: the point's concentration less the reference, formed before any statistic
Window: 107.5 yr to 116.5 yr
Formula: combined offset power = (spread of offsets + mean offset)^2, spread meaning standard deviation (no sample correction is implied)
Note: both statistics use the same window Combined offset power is 0.0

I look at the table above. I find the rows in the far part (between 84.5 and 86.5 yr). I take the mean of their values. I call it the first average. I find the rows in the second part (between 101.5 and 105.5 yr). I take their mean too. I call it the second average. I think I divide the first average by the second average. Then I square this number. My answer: 3.29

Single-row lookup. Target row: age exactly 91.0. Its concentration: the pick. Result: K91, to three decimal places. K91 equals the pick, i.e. 3.222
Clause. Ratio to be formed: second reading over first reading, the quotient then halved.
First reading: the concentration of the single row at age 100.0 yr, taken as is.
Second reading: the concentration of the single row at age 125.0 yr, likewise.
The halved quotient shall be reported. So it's 0.42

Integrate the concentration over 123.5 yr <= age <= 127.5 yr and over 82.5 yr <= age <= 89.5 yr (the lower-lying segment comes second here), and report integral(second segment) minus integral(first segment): 17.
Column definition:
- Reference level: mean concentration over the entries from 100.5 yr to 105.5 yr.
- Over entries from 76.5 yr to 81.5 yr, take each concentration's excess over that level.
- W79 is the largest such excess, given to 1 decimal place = 1.7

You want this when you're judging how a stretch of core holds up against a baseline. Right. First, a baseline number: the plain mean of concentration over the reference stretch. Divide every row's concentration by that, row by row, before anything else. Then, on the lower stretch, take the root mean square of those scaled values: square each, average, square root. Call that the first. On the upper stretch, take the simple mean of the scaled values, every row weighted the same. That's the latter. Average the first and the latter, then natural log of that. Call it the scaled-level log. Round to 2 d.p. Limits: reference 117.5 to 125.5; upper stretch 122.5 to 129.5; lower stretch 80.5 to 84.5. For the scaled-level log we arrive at 0.53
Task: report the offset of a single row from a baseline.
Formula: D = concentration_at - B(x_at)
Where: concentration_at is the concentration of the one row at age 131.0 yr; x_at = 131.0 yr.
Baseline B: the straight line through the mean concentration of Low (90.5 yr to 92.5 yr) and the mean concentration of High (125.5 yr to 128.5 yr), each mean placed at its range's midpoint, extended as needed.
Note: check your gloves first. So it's 0.5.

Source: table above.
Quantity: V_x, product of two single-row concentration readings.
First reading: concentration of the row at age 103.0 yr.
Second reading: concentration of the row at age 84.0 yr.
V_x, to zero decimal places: 7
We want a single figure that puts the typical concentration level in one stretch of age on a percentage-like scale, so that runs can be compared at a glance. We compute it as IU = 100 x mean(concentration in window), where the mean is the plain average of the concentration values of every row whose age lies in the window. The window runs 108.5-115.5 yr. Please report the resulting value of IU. 165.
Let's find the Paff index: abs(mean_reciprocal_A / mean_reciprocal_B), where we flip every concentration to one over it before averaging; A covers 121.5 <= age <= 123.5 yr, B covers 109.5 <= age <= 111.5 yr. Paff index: 1.0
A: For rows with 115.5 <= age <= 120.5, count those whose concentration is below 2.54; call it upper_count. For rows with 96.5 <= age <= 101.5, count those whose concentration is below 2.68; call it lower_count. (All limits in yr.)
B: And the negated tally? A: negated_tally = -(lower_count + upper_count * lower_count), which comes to -30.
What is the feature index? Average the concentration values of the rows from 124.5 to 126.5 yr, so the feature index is 1.9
